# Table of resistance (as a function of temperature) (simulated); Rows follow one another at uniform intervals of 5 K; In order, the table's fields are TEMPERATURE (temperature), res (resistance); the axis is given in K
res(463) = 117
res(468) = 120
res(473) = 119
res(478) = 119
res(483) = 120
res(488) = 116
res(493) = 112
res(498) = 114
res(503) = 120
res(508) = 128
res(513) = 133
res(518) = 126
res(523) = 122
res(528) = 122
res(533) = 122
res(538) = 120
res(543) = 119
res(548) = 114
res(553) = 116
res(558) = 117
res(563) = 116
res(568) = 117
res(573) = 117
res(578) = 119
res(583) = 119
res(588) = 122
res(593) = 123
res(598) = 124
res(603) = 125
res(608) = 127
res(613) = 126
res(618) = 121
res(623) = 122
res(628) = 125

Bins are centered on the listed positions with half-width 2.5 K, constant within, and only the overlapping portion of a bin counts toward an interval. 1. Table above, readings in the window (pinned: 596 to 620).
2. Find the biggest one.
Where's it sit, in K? 608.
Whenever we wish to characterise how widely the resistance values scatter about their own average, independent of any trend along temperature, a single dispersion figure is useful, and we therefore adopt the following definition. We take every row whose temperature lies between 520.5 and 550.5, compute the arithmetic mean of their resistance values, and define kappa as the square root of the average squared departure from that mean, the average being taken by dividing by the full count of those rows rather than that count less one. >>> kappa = 2.9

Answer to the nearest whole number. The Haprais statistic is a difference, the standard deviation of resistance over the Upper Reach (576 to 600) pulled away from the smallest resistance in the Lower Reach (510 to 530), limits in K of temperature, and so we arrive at 120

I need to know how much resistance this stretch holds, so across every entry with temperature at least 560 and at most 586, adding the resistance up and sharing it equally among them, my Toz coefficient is 118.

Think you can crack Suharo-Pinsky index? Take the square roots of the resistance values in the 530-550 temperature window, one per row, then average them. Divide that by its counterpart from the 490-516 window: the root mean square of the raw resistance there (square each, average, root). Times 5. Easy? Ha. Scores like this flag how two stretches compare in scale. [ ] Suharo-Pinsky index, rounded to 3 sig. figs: 0.448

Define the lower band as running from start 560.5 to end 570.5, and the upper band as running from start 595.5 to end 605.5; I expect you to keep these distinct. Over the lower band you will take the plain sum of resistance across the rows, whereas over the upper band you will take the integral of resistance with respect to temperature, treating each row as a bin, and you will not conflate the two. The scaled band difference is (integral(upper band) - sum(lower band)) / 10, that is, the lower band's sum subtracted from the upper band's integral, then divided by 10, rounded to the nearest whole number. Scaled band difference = 101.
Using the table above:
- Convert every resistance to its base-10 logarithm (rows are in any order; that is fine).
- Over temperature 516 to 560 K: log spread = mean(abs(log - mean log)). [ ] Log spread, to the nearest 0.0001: 0.0106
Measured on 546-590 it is 0.0063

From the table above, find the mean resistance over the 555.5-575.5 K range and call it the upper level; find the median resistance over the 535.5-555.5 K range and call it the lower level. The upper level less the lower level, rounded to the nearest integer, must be -1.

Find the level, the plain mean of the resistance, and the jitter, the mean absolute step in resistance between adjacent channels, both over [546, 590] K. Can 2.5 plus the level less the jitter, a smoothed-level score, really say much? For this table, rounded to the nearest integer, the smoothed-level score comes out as 119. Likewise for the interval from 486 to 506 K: 114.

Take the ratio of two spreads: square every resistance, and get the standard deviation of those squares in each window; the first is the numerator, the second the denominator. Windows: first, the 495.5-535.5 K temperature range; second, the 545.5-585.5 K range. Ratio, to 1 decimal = 3.7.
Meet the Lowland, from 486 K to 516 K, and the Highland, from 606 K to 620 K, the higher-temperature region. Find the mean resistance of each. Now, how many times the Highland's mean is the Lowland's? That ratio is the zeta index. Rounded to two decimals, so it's 0.97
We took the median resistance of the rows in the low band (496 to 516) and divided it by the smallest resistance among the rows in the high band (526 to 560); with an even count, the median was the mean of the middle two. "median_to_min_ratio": 1.09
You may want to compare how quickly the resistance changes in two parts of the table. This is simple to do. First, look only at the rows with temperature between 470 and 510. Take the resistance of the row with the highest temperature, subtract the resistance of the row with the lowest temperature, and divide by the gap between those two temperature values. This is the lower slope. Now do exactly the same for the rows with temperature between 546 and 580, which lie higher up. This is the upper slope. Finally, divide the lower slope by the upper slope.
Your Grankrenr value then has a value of 1.5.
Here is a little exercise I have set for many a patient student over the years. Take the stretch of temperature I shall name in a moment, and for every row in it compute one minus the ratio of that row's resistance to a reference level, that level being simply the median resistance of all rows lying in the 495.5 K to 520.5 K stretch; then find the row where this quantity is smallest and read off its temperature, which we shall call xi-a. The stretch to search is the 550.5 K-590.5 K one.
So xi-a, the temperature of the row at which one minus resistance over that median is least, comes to 588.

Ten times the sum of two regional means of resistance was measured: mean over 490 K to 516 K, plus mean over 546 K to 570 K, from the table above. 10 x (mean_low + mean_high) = 2374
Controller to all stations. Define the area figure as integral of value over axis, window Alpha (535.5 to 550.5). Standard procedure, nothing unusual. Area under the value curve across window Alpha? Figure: 1765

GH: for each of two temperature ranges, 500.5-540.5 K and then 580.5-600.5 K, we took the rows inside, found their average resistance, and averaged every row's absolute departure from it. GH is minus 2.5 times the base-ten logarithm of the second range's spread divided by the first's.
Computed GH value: 1.0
